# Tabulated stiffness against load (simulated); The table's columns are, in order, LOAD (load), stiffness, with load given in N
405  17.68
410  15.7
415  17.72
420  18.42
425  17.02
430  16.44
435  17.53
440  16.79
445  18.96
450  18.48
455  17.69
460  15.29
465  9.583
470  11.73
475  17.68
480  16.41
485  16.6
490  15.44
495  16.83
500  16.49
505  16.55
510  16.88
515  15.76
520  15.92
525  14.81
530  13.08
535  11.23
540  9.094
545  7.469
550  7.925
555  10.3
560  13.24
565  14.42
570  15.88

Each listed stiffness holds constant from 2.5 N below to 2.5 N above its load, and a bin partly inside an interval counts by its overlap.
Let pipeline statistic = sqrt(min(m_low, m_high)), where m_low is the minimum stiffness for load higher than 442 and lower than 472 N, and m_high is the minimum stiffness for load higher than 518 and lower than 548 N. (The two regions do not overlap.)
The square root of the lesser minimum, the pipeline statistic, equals 2.73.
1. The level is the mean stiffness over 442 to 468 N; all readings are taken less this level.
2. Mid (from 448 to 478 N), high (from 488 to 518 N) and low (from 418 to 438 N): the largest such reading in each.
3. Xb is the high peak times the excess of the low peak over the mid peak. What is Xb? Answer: -0.1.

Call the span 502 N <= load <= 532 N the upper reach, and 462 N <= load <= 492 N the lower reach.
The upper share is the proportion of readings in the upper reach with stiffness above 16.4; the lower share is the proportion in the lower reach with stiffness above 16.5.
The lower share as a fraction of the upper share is 1.00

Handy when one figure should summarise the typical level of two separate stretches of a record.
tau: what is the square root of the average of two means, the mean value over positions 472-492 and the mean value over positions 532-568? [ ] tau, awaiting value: 3.68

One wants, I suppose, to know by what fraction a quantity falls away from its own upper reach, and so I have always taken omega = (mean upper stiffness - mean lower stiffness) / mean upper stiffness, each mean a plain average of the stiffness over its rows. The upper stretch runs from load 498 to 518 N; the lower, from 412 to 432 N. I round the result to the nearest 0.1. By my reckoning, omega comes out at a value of -0.1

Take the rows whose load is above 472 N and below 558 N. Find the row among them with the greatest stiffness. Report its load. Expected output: 475 N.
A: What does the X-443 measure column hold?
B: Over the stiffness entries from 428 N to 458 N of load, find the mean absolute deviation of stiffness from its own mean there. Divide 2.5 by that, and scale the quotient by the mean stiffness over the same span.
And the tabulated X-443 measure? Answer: 61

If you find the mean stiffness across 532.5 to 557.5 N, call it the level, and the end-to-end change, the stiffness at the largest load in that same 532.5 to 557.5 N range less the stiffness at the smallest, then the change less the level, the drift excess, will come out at -10.1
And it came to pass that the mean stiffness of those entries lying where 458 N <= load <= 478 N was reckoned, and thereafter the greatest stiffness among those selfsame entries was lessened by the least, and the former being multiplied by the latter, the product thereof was 110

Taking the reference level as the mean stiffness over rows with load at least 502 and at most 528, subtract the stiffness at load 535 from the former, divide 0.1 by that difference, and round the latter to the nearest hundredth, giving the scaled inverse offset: 0.02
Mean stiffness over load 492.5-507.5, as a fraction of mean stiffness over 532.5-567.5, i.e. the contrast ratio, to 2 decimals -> 1.58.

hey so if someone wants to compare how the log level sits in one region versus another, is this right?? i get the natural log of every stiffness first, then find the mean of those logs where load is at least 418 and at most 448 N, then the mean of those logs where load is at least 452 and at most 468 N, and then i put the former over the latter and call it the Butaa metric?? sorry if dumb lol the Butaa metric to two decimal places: 1.09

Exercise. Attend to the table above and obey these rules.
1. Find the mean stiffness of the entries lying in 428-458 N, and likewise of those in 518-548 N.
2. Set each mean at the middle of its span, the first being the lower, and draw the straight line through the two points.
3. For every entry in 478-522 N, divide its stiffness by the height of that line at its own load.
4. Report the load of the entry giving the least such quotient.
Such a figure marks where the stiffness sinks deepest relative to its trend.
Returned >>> 490 N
